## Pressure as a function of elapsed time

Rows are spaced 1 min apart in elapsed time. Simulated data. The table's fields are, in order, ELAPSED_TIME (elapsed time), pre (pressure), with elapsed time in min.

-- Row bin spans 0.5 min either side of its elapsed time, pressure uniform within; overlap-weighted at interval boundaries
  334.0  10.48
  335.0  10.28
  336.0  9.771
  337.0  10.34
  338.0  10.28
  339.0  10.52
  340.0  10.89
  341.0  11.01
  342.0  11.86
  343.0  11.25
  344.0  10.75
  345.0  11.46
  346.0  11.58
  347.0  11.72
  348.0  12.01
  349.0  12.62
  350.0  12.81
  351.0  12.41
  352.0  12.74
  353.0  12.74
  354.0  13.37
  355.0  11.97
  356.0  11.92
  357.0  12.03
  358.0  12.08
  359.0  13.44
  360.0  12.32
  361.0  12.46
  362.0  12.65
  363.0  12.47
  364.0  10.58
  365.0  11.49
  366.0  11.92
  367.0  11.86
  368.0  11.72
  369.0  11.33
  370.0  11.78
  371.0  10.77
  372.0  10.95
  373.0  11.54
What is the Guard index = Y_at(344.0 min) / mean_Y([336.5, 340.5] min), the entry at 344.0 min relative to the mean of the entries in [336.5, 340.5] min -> 1.02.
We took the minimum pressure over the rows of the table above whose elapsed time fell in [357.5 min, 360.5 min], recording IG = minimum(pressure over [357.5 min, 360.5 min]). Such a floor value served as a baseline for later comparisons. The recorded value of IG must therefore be 12.08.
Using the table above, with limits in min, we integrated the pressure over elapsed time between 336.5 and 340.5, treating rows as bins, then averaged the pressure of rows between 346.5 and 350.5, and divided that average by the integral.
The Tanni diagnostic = 0.292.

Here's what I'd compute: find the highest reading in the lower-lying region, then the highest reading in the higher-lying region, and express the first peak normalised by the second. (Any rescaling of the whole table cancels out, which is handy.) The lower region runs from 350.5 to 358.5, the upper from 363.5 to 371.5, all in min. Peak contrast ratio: 1.12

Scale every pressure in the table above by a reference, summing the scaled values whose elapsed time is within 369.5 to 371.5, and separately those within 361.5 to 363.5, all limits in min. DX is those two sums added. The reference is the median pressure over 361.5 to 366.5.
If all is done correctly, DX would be 4.00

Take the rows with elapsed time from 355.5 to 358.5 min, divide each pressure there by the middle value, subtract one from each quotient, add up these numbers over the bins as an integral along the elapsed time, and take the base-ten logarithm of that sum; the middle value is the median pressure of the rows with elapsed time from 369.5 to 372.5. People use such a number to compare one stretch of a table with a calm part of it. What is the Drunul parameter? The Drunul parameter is -0.54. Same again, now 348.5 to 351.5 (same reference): -0.34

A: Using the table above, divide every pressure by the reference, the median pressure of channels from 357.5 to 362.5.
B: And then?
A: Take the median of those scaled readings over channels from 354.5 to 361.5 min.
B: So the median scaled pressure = 0.970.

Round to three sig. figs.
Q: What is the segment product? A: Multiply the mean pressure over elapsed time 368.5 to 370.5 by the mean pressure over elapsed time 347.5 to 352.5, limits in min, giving 145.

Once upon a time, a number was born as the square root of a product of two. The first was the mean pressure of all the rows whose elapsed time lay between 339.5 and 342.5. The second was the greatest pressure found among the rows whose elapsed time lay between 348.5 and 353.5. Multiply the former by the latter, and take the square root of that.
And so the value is 12.0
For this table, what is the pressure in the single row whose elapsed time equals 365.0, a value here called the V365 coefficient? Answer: 11.49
